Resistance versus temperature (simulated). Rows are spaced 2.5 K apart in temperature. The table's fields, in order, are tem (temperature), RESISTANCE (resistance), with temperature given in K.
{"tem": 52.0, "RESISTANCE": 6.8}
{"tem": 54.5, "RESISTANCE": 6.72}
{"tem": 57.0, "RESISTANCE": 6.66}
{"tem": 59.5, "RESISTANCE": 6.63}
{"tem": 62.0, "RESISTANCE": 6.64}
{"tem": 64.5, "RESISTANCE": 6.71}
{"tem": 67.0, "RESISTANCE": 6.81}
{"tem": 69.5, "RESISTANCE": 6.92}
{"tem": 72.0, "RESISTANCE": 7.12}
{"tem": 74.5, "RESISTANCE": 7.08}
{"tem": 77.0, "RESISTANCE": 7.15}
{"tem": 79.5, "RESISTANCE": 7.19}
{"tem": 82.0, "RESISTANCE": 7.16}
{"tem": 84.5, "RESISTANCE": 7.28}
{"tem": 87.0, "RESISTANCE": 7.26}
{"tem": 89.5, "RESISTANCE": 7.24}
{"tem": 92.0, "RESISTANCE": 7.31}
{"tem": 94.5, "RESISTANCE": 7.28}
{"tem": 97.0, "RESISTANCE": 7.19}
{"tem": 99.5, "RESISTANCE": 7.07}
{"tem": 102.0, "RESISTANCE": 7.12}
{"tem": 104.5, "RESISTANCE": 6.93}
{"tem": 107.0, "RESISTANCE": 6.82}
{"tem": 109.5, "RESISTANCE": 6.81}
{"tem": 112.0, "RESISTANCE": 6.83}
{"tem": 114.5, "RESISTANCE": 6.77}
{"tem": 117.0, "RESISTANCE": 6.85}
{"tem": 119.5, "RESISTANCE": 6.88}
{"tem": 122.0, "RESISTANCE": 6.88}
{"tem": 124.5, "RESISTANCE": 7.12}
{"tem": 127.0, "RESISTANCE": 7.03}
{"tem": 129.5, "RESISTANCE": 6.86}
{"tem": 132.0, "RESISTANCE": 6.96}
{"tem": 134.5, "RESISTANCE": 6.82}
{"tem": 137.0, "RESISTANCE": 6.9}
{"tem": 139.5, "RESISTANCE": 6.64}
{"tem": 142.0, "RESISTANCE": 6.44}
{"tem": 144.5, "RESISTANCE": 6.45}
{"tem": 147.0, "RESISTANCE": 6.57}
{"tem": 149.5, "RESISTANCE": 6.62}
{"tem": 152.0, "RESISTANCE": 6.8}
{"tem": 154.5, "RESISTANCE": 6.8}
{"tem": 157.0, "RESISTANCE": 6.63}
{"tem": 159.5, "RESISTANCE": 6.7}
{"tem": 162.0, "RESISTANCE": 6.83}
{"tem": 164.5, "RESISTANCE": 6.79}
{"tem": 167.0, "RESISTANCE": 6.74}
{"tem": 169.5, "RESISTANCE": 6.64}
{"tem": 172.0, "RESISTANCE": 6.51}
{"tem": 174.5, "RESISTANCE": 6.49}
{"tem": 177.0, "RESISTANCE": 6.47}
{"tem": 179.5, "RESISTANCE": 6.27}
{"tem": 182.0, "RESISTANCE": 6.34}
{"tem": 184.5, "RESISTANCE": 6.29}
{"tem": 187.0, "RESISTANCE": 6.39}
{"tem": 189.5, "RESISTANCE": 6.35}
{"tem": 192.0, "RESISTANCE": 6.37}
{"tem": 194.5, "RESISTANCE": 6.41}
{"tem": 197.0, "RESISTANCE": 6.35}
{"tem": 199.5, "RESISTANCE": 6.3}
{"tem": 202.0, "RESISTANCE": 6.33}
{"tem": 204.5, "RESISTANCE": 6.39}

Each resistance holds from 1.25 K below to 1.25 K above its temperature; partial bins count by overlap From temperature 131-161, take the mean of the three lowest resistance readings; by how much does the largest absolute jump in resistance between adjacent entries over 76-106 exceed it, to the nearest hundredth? -6.30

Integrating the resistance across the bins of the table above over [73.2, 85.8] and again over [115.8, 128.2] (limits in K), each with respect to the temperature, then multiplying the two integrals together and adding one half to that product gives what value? 7791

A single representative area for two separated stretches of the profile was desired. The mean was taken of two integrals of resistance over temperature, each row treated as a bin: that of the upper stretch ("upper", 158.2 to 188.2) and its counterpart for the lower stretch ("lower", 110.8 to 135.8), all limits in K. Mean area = 184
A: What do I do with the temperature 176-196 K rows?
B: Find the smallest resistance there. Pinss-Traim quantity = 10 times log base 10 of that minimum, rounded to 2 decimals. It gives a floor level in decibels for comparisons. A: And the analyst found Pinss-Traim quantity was 7.97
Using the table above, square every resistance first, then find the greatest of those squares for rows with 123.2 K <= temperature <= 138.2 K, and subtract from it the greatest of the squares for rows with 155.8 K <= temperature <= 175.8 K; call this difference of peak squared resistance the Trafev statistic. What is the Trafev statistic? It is 4.0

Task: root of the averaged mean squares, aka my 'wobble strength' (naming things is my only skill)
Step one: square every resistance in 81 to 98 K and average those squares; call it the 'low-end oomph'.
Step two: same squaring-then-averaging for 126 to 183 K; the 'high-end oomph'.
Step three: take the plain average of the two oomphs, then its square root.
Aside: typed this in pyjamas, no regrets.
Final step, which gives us 7.0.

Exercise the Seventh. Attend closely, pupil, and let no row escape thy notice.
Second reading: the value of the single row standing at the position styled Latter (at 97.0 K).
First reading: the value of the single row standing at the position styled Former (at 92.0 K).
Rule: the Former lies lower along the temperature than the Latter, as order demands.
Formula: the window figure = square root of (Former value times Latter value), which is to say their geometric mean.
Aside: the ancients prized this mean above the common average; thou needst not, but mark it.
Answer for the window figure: 7.25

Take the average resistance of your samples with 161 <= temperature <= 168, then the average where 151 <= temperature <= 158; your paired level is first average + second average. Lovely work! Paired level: 13.5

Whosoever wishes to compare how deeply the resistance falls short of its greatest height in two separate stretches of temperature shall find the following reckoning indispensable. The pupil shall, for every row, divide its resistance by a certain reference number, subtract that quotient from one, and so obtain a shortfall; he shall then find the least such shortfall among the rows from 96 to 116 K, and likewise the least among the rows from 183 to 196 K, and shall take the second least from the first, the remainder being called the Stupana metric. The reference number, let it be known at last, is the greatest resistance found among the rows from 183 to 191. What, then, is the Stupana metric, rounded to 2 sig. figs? -0.12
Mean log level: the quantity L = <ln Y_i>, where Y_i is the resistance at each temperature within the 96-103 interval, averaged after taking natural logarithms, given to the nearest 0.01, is 1.96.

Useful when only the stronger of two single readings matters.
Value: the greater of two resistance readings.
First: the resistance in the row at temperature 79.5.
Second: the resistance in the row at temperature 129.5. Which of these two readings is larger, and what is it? 7.19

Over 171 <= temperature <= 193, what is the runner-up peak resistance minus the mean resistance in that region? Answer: 0.10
